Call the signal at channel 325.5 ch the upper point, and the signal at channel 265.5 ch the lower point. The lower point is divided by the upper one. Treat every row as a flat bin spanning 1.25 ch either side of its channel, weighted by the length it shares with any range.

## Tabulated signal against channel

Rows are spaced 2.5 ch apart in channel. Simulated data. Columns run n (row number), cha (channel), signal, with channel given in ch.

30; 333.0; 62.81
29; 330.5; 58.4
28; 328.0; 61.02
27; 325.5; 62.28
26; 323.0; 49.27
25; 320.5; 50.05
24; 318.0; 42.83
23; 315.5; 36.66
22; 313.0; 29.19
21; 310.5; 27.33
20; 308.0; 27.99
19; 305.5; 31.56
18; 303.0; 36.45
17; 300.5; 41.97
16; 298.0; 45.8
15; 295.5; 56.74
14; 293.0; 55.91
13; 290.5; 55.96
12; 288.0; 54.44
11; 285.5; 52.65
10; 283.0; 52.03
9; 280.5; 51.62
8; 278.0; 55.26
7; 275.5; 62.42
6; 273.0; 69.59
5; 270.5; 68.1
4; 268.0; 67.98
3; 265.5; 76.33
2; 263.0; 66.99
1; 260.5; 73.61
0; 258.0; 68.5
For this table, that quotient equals 1.23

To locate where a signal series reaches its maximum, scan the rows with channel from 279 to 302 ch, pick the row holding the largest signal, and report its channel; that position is 295.5 ch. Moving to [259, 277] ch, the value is 265.5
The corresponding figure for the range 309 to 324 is 320.5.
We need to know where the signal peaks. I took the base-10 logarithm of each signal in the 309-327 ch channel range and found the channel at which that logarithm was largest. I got 325.5 ch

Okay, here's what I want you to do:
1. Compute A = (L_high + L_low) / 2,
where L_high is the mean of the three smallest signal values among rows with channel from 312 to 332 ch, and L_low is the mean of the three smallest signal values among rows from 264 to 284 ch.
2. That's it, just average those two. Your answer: 45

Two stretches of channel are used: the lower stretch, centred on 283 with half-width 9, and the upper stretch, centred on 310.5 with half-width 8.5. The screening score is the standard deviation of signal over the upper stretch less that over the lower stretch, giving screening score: 2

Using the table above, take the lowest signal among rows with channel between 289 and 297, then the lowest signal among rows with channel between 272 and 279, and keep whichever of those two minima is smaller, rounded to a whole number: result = 55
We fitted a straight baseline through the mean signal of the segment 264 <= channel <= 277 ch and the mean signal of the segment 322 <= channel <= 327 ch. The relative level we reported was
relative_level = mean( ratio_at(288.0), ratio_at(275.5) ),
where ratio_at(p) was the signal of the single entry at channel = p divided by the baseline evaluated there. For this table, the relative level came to 0.88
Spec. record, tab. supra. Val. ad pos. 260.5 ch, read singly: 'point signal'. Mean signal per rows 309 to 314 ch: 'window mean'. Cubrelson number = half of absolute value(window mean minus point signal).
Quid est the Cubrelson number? 22.7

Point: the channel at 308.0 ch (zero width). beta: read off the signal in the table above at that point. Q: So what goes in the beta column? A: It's 27.99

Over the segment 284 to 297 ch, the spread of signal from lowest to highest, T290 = 4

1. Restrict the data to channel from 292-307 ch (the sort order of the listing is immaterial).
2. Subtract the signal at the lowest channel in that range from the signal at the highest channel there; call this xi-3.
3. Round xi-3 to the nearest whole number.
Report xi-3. -24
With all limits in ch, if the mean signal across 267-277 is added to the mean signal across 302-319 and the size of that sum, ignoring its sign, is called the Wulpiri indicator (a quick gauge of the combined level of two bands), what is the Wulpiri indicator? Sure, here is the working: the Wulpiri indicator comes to 100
